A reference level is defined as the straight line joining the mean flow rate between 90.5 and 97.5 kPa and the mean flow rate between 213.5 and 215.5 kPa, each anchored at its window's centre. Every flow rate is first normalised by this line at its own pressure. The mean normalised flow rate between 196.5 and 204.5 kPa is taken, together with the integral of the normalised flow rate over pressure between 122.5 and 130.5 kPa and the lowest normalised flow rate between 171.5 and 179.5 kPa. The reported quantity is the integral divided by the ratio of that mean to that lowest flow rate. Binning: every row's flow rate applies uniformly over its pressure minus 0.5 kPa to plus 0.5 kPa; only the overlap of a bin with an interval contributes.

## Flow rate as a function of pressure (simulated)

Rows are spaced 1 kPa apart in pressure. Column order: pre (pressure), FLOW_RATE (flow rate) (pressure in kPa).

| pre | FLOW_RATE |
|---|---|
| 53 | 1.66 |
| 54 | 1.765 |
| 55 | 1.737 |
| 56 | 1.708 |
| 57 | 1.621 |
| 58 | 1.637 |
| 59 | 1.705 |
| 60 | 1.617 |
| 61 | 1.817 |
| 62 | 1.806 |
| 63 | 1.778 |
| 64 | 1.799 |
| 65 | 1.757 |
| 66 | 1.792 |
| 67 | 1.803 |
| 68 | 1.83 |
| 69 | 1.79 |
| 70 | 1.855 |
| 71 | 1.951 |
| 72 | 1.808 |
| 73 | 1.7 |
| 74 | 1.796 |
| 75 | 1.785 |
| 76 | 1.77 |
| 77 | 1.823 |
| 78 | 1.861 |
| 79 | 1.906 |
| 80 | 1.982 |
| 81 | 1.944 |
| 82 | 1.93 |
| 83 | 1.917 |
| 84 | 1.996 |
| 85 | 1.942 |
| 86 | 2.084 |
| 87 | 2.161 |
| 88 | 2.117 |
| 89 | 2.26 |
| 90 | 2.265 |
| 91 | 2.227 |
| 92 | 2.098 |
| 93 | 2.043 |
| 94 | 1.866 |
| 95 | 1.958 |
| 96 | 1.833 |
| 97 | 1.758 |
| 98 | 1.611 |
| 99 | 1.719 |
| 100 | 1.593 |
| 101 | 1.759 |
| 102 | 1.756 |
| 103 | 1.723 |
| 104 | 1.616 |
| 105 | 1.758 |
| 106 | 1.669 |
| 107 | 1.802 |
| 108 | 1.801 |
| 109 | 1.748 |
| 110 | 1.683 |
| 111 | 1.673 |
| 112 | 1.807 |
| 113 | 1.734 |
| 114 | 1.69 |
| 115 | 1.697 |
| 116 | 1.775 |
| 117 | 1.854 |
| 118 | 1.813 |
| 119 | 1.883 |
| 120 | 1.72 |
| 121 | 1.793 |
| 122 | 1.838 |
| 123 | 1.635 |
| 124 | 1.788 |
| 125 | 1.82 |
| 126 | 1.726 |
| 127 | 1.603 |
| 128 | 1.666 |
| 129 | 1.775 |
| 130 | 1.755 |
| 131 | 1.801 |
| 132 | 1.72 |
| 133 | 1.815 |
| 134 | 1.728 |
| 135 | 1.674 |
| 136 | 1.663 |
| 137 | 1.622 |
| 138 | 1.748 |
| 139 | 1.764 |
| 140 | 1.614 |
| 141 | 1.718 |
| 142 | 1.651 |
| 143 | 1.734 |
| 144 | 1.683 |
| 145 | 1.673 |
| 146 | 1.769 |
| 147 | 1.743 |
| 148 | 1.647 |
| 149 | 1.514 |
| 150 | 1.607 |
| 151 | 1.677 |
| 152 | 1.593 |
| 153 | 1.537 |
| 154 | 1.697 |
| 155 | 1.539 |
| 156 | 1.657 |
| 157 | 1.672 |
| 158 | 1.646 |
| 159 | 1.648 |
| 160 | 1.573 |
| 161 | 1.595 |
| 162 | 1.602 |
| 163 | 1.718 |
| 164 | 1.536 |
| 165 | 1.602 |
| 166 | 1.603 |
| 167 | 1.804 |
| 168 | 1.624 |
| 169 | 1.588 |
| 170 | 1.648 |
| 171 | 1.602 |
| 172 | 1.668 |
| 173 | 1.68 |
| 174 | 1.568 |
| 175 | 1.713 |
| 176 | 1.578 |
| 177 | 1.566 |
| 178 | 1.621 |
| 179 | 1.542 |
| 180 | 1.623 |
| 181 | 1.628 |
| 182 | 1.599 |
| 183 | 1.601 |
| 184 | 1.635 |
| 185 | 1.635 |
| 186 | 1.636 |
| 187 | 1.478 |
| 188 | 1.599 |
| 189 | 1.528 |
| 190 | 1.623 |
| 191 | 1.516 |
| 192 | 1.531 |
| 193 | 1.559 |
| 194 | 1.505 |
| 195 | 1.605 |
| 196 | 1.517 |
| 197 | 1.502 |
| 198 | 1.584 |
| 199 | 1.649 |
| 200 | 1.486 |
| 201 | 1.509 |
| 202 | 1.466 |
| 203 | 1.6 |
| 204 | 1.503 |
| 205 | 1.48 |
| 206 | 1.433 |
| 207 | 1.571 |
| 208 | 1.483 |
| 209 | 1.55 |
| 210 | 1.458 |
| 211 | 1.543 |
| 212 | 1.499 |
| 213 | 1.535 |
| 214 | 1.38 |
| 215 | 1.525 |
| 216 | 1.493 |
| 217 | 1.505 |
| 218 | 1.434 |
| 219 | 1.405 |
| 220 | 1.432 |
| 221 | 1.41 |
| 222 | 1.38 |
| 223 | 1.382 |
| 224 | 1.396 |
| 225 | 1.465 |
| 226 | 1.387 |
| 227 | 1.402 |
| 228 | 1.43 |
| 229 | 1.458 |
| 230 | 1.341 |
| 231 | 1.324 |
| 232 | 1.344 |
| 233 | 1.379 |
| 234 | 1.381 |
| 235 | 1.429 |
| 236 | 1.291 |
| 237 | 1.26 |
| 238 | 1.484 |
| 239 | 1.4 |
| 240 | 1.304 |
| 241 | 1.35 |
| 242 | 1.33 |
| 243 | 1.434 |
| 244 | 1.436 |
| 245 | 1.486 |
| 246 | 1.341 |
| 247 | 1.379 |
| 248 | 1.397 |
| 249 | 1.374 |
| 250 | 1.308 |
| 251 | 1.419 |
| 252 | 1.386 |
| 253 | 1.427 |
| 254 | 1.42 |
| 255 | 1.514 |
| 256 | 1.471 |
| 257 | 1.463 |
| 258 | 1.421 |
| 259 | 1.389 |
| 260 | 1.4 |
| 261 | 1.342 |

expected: 7.1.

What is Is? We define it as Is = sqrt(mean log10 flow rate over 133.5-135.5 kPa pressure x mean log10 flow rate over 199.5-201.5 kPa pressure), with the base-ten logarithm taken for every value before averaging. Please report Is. 0.20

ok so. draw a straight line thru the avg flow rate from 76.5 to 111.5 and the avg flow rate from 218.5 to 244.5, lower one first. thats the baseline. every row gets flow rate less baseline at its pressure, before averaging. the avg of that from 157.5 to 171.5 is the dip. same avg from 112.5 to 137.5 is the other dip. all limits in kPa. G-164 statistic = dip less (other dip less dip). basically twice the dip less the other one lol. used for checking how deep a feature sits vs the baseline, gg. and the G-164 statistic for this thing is 0.027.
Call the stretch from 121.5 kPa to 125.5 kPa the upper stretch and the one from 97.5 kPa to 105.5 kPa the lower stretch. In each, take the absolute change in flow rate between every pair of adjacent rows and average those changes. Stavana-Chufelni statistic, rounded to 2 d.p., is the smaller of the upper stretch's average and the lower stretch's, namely 0.10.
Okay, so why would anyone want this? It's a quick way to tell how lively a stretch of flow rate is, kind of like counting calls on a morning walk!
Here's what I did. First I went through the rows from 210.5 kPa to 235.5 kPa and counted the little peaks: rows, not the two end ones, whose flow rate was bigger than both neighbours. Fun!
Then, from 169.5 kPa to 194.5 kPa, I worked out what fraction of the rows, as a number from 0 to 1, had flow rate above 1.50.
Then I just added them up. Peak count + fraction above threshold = 7.0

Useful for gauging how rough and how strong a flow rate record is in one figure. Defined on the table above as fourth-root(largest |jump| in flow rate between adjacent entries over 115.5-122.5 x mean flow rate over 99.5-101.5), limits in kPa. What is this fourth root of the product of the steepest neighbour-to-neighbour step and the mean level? 0.72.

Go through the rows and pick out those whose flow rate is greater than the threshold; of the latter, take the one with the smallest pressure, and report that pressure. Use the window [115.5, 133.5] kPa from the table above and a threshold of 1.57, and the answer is 116 kPa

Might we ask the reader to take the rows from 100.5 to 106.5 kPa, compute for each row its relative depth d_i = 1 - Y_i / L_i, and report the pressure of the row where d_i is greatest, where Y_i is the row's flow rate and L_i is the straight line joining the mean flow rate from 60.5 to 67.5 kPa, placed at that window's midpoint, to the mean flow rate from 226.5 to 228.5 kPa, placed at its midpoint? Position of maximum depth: 104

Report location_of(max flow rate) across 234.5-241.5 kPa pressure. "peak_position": 238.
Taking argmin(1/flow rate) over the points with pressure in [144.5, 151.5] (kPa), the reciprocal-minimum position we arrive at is 146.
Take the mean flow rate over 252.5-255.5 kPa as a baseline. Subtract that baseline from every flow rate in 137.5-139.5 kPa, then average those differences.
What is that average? 0.30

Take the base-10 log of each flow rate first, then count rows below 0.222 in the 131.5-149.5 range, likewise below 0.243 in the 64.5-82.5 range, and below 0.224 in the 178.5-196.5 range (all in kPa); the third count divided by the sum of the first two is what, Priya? 2.6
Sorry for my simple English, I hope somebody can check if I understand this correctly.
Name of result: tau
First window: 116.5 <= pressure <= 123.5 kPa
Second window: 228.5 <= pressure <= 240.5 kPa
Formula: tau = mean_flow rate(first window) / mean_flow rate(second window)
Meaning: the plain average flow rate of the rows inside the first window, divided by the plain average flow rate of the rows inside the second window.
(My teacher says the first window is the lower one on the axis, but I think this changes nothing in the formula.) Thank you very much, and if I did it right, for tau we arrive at 1.31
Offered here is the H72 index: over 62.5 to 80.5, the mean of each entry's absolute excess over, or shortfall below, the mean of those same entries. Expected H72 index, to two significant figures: 0.051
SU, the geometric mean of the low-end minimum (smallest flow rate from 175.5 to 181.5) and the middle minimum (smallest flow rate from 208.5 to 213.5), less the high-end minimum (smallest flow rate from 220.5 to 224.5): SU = 0.12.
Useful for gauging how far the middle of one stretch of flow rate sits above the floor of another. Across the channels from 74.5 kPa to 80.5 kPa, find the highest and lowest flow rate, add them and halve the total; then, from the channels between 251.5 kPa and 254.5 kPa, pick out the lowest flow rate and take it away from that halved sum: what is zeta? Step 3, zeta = 0.49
